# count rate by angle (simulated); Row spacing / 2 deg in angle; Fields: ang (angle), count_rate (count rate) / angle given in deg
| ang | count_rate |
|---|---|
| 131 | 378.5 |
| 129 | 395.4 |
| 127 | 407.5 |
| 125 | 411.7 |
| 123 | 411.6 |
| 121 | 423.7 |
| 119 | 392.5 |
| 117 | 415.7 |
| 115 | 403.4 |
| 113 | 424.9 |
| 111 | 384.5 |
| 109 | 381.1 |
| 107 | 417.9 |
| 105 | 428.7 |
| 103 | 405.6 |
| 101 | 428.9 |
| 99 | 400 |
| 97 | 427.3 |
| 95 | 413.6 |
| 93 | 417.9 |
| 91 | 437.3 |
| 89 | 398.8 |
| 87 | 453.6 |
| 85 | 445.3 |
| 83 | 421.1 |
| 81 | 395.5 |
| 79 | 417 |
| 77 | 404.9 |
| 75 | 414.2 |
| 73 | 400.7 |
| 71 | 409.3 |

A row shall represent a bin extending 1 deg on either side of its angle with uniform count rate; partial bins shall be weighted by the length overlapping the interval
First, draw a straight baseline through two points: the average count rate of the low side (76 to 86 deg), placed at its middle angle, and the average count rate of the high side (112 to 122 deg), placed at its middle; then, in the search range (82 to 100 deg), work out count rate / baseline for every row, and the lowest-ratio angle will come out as 89 deg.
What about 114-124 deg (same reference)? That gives 119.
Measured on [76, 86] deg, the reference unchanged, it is 81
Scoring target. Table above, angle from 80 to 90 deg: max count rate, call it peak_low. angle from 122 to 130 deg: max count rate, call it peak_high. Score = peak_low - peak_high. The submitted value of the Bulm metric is 42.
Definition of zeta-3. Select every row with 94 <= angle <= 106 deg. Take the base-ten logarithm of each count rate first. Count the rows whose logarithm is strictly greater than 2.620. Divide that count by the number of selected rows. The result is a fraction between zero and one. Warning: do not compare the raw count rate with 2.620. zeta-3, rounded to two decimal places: 0.50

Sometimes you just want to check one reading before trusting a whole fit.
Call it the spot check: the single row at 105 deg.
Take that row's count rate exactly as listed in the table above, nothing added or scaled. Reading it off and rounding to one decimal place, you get 428.7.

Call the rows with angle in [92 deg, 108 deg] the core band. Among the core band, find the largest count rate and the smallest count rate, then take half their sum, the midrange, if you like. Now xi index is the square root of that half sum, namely 20.4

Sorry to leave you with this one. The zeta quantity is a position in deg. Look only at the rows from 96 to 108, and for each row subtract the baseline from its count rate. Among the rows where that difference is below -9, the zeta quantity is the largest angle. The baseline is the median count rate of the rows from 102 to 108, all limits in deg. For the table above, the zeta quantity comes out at 103 deg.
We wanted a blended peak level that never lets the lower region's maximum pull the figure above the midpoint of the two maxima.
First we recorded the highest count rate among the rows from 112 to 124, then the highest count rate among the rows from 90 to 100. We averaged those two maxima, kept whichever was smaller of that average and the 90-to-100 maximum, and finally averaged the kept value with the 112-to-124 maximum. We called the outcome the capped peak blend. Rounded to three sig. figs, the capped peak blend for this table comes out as 428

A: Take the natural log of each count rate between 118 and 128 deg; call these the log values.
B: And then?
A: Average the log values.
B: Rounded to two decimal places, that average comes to 6.01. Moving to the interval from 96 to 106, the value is 6.04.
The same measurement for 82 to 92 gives 6.07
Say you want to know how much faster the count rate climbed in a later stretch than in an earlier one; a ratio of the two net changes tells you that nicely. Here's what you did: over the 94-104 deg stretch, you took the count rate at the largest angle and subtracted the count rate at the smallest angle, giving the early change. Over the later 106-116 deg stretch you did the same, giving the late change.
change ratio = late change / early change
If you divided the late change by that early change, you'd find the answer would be 2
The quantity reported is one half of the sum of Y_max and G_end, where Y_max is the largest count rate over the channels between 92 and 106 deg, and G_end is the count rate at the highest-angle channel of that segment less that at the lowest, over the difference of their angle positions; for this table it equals 215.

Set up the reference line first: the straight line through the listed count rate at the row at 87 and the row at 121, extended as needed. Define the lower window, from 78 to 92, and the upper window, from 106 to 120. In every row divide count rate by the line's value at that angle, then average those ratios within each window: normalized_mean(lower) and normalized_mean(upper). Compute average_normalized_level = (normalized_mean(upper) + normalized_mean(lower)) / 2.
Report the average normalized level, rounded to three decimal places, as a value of 0.933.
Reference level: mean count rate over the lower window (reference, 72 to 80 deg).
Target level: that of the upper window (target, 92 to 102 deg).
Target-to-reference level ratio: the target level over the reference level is 1.02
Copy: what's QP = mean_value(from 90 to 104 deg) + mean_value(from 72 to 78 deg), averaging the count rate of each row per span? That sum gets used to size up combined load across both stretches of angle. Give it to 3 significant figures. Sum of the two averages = 825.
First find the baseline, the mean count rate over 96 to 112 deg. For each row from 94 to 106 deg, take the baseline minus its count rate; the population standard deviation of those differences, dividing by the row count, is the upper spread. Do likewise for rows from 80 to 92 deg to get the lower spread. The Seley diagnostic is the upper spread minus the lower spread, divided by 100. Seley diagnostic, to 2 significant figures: -0.11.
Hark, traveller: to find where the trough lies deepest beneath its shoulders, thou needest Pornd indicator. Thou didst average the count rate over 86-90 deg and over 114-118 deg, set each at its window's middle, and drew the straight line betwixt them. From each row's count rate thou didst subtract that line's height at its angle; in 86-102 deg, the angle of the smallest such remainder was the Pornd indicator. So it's 89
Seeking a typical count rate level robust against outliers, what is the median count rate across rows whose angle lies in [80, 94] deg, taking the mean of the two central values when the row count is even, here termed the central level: 421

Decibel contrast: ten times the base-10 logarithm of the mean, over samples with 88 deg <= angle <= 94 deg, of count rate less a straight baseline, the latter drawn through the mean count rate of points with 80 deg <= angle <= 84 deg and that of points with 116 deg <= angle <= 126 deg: 10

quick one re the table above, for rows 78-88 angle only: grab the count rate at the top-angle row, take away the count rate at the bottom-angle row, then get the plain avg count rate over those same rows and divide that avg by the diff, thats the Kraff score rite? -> 12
